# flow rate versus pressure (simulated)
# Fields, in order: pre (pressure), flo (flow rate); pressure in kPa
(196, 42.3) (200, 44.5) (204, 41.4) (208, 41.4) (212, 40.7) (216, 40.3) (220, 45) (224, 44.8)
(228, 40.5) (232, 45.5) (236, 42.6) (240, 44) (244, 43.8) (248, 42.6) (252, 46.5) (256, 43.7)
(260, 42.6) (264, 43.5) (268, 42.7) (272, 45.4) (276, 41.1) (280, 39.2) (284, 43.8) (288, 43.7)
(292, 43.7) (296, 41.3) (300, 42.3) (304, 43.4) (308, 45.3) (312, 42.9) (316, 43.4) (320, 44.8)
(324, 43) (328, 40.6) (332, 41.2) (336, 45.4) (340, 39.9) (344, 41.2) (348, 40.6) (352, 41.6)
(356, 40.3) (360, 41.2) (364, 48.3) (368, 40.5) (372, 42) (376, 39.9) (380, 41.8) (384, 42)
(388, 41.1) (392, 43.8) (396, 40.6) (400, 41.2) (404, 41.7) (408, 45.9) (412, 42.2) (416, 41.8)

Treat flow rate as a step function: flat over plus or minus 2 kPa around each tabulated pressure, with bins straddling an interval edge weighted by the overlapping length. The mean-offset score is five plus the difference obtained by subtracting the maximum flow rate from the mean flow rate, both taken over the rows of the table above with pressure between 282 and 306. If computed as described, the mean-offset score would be 4.2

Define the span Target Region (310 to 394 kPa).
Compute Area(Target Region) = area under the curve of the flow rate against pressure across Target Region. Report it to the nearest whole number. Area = 3542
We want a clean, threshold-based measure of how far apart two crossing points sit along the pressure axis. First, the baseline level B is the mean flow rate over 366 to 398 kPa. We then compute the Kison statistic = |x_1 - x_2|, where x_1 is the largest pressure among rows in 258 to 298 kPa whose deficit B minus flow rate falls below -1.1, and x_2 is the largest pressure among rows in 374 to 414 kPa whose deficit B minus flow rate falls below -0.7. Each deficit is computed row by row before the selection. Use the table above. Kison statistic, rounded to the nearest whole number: 120 kPa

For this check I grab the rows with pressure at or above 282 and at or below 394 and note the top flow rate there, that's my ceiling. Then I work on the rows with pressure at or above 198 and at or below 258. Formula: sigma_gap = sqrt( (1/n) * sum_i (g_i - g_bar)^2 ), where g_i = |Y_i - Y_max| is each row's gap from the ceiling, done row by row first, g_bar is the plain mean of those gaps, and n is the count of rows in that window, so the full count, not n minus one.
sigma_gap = 1.9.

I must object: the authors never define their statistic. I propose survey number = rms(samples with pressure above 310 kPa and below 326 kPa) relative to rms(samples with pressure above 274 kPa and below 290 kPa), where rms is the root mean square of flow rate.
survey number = 1.04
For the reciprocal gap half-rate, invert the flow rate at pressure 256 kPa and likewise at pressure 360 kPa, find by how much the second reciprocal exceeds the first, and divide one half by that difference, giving 360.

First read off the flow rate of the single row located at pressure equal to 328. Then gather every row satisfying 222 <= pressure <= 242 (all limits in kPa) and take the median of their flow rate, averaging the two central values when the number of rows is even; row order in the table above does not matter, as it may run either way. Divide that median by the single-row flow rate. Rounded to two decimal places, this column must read 1.08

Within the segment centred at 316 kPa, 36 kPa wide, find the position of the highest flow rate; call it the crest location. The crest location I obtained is 308 kPa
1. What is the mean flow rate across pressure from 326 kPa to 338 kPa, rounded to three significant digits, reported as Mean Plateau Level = 42.4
